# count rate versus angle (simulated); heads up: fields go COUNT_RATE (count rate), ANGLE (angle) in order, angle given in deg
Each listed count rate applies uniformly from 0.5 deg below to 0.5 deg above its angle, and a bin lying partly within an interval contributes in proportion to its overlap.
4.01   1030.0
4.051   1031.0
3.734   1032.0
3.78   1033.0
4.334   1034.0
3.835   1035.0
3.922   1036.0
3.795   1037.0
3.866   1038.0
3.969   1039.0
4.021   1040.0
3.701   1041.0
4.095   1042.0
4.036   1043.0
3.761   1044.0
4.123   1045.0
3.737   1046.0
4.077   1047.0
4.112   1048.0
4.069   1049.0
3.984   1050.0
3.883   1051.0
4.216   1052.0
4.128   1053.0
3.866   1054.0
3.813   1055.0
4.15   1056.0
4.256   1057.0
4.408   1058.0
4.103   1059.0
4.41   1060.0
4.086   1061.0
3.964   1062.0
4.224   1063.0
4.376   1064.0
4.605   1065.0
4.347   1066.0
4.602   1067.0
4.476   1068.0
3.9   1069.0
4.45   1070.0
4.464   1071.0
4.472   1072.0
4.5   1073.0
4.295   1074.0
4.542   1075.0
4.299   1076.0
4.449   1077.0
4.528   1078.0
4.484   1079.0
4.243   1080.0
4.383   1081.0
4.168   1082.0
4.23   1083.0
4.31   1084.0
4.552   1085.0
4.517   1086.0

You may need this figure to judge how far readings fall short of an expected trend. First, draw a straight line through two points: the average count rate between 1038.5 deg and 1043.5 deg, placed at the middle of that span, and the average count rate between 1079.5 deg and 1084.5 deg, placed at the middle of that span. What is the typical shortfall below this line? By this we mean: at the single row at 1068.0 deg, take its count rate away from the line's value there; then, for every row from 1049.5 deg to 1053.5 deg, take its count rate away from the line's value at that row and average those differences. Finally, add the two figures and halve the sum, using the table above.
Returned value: -0.16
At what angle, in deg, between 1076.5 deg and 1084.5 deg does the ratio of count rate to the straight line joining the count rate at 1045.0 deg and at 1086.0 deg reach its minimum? 1082.0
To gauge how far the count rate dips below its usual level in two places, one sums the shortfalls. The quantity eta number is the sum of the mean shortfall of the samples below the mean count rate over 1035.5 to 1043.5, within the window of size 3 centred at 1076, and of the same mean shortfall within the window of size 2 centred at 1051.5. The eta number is -0.63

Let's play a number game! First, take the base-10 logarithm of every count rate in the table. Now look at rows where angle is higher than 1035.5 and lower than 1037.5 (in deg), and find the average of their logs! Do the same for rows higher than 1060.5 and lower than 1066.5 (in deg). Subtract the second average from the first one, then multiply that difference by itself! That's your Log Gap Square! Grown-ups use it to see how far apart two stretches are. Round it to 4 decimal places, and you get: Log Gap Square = 0.0019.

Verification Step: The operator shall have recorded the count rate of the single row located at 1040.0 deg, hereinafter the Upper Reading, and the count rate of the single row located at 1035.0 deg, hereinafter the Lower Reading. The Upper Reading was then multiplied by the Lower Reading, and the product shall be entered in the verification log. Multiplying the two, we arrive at 15.4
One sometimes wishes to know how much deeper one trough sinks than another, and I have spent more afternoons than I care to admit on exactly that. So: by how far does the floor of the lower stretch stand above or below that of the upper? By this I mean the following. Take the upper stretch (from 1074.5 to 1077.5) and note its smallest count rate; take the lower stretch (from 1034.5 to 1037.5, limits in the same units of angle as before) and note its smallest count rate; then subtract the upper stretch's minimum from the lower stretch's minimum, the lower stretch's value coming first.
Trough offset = -0.50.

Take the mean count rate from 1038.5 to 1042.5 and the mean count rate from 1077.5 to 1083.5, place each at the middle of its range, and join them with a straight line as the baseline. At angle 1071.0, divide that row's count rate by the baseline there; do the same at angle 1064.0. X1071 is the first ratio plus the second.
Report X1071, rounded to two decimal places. 2.10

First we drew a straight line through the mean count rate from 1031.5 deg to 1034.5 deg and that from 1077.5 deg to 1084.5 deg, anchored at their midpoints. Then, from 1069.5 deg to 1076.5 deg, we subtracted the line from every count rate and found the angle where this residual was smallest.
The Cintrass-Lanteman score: 1076.0 deg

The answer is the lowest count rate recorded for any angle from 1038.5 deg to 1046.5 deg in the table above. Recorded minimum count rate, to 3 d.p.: 3.701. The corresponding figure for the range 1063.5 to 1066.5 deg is 4.347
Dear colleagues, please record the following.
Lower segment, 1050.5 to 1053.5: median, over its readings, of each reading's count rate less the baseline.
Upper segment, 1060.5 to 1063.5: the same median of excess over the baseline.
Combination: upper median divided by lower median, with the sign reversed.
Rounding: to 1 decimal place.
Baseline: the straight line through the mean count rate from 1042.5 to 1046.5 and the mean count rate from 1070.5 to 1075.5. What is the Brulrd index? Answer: 2.7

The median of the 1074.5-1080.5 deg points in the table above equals 4.5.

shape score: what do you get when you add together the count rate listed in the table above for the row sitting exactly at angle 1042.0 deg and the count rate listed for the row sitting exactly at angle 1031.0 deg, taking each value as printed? 8.1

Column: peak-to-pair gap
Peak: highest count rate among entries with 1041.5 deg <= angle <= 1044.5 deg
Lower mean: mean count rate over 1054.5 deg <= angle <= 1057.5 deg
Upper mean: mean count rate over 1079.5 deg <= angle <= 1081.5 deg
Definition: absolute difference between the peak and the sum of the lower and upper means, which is 4.29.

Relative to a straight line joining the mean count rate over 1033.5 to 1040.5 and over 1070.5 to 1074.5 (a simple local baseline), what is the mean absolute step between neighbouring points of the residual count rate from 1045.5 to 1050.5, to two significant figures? 0.13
